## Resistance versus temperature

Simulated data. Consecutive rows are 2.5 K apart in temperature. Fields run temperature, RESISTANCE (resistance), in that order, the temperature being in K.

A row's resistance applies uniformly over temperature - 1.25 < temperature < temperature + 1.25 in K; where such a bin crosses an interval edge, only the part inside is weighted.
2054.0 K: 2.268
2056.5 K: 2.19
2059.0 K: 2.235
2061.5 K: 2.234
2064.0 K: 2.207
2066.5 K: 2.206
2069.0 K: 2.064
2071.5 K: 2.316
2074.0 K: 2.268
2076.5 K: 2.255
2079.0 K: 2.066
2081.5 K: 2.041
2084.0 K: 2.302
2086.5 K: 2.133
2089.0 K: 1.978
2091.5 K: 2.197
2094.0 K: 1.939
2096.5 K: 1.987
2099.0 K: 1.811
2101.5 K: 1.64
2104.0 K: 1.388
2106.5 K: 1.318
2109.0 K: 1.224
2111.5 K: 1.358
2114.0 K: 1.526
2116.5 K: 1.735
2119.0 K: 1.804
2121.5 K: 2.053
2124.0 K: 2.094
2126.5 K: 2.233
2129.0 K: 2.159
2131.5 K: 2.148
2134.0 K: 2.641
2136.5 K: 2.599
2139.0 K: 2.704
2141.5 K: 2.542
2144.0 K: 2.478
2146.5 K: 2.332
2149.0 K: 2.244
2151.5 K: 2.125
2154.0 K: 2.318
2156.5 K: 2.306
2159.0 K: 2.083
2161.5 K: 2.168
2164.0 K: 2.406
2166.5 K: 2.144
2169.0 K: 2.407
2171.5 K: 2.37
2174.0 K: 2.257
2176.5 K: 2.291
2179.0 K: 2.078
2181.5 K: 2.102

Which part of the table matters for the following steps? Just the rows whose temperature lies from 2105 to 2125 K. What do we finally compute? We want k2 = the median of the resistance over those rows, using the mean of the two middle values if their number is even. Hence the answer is 1.63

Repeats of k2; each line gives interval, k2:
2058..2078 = 2.23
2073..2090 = 2.13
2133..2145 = 2.60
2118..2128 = 2.07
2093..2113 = 1.51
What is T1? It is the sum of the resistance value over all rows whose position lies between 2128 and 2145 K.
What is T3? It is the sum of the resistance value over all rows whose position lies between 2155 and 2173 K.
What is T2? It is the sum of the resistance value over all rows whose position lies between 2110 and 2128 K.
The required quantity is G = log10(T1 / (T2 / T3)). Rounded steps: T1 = 17.3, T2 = 12.8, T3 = 15.9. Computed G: 1.33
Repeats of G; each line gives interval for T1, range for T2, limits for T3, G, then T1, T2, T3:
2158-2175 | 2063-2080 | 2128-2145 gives 1.25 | 15.8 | 15.4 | 17.3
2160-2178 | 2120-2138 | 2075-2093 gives 1.18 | 16.0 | 15.9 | 15.0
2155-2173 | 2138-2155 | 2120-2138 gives 1.18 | 15.9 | 16.7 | 15.9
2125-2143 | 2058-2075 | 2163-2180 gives 1.24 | 17.0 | 15.5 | 16.0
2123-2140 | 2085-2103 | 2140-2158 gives 1.30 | 16.6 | 13.7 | 16.3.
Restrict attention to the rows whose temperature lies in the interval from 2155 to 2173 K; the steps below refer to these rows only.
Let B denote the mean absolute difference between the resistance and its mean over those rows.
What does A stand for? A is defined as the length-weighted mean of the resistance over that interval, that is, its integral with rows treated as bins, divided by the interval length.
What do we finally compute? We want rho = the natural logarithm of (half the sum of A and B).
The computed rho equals 0.18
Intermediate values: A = 2.27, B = 0.12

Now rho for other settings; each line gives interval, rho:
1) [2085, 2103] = 0.04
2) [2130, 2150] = 0.27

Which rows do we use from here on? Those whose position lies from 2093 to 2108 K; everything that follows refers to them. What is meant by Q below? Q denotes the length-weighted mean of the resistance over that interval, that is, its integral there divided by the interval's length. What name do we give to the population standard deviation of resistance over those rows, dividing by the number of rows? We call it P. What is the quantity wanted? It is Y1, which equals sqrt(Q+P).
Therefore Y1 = 1.39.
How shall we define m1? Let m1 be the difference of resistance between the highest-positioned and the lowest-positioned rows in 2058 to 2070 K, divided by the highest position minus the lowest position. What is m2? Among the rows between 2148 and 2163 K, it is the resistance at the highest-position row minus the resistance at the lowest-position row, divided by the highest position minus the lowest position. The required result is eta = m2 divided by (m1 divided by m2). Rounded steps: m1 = -0.0171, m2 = -0.006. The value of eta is -0.002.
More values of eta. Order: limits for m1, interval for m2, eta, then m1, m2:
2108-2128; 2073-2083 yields 0.016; 0.0577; -0.030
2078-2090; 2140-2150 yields -0.179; -0.0088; -0.040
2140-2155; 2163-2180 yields -0.027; -0.0179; -0.022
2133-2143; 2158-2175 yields -0.010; -0.0132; 0.012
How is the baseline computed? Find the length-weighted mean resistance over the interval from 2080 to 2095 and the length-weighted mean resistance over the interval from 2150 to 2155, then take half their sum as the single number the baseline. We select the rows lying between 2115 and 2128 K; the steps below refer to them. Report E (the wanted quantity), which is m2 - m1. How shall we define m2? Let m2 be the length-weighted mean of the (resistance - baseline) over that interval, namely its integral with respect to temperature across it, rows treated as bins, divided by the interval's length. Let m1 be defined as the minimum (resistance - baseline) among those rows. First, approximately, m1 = -0.42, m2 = -0.18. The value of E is 0.24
